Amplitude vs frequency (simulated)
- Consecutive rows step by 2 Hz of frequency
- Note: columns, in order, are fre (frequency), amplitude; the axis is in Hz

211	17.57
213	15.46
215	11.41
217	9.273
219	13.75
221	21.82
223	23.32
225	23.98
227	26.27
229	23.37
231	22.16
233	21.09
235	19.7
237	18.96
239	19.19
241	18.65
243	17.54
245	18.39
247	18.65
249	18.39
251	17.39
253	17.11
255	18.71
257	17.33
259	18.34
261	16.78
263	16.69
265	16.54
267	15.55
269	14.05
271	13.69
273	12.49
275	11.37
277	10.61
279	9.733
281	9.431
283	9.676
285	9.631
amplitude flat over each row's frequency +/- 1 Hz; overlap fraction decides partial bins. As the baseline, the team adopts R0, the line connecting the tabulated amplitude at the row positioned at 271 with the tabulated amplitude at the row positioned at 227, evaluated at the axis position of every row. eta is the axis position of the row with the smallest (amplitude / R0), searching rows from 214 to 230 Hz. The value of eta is 217 Hz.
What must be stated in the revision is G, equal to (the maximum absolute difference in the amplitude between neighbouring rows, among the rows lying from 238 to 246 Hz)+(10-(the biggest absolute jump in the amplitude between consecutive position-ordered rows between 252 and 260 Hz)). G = 9.5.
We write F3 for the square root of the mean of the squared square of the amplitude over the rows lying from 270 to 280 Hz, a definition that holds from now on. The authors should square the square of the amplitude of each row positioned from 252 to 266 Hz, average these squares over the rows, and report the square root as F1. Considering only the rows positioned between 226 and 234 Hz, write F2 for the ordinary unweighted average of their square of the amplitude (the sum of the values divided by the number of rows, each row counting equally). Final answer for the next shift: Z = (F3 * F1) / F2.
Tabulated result 78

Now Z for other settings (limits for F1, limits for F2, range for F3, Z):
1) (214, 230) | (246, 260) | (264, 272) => 323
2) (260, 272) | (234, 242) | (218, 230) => 355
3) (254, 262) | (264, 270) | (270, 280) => 187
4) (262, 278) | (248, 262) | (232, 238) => 261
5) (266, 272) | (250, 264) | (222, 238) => 354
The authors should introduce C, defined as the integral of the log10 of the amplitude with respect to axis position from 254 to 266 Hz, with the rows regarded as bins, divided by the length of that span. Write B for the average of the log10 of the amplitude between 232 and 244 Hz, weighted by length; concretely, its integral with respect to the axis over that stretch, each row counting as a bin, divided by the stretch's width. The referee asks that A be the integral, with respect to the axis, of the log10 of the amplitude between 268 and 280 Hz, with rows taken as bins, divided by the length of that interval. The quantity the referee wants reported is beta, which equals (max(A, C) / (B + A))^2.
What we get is 0.277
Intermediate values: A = 1.08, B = 1.28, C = 1.24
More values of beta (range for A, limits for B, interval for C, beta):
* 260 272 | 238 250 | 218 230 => 0.296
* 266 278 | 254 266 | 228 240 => 0.314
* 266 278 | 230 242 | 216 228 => 0.277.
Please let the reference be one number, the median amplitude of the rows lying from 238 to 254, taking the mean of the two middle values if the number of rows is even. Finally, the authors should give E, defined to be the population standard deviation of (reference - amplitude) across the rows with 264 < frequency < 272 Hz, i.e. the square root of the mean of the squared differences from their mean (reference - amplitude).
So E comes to 1.1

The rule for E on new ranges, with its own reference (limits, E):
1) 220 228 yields 1.6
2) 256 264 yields 0.7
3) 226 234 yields 1.9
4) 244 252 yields 0.5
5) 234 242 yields 0.4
